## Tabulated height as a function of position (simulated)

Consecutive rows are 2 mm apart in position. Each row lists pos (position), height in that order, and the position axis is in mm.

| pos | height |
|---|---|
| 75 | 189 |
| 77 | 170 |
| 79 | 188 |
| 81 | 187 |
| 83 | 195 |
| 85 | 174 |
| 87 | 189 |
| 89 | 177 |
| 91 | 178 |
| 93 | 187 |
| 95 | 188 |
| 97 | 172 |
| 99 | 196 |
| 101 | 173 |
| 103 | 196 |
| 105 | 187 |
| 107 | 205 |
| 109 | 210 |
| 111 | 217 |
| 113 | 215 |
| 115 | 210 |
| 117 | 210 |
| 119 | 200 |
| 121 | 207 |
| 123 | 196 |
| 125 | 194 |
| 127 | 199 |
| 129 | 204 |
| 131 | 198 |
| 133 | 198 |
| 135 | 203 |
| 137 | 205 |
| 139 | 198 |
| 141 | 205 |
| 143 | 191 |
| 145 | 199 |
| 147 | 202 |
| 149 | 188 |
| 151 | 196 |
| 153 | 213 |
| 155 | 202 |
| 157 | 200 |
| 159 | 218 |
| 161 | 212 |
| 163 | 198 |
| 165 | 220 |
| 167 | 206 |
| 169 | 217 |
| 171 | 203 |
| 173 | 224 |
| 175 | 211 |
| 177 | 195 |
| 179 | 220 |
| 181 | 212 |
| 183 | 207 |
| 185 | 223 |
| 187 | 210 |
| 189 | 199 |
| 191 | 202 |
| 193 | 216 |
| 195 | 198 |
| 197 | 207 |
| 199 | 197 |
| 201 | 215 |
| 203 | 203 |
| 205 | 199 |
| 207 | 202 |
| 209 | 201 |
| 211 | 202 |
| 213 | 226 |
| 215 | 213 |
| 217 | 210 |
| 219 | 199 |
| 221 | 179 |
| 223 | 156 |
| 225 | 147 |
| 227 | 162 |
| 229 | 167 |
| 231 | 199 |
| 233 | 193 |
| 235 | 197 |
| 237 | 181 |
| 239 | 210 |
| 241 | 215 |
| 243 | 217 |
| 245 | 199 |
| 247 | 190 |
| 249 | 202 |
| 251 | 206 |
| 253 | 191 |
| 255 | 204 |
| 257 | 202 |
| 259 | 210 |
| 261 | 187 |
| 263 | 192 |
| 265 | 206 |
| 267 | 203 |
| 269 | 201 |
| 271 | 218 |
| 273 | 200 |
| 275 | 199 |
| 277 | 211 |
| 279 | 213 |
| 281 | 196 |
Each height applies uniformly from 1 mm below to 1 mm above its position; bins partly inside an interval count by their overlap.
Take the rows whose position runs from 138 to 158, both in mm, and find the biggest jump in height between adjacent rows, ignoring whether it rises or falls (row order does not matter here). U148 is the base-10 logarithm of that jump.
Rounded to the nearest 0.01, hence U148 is 1.23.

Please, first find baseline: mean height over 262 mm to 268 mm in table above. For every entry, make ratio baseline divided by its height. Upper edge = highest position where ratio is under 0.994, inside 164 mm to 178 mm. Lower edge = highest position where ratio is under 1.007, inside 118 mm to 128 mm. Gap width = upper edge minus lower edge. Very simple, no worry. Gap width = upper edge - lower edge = 48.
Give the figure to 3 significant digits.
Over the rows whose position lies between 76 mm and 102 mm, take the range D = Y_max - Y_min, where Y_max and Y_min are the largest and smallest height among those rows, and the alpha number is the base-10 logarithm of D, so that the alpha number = 1.41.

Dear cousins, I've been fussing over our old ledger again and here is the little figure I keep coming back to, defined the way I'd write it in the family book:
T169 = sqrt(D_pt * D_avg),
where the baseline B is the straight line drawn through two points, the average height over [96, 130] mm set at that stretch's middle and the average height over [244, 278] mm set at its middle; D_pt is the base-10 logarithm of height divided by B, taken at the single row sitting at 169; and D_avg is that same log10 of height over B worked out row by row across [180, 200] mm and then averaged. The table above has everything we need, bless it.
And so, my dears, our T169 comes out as 0.022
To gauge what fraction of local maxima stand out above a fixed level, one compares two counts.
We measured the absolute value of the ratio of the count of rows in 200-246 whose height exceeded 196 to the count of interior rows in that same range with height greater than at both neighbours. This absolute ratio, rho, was 3.2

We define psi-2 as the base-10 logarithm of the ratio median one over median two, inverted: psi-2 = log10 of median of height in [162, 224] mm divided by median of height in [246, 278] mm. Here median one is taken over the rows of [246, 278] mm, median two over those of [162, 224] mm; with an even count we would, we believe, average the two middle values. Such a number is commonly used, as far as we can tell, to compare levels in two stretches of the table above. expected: 0.0085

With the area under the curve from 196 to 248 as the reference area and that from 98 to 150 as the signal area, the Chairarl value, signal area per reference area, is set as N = 1.02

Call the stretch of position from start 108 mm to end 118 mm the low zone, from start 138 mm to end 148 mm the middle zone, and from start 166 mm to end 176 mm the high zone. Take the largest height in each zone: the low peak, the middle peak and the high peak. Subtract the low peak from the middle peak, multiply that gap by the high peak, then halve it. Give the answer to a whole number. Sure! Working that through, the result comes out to -1344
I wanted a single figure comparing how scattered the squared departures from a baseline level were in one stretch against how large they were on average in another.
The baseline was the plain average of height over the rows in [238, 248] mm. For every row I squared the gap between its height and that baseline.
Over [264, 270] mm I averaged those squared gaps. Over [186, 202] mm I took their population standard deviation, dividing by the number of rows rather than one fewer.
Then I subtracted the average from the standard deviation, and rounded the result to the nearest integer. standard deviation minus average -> 21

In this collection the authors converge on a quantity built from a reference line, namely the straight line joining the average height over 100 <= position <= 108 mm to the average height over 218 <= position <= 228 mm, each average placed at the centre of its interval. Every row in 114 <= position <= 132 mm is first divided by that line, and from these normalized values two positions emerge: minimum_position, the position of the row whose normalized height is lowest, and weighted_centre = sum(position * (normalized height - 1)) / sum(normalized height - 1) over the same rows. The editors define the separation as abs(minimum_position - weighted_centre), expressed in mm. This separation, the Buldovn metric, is 2.8 mm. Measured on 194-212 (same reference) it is 4.1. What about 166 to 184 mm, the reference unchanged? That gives 1.9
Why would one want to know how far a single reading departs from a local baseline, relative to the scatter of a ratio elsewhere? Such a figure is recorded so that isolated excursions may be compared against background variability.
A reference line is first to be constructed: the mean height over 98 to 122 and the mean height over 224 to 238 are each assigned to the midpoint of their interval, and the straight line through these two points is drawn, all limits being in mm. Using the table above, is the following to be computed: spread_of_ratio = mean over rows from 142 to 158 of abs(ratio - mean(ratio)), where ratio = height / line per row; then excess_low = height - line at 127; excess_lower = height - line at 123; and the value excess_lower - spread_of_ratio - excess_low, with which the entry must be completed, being -4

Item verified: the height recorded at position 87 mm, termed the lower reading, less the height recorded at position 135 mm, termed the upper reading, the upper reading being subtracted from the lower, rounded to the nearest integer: -14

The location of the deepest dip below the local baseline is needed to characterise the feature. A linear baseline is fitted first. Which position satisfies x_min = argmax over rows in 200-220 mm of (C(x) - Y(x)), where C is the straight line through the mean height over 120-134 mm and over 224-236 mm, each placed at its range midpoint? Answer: 205 mm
